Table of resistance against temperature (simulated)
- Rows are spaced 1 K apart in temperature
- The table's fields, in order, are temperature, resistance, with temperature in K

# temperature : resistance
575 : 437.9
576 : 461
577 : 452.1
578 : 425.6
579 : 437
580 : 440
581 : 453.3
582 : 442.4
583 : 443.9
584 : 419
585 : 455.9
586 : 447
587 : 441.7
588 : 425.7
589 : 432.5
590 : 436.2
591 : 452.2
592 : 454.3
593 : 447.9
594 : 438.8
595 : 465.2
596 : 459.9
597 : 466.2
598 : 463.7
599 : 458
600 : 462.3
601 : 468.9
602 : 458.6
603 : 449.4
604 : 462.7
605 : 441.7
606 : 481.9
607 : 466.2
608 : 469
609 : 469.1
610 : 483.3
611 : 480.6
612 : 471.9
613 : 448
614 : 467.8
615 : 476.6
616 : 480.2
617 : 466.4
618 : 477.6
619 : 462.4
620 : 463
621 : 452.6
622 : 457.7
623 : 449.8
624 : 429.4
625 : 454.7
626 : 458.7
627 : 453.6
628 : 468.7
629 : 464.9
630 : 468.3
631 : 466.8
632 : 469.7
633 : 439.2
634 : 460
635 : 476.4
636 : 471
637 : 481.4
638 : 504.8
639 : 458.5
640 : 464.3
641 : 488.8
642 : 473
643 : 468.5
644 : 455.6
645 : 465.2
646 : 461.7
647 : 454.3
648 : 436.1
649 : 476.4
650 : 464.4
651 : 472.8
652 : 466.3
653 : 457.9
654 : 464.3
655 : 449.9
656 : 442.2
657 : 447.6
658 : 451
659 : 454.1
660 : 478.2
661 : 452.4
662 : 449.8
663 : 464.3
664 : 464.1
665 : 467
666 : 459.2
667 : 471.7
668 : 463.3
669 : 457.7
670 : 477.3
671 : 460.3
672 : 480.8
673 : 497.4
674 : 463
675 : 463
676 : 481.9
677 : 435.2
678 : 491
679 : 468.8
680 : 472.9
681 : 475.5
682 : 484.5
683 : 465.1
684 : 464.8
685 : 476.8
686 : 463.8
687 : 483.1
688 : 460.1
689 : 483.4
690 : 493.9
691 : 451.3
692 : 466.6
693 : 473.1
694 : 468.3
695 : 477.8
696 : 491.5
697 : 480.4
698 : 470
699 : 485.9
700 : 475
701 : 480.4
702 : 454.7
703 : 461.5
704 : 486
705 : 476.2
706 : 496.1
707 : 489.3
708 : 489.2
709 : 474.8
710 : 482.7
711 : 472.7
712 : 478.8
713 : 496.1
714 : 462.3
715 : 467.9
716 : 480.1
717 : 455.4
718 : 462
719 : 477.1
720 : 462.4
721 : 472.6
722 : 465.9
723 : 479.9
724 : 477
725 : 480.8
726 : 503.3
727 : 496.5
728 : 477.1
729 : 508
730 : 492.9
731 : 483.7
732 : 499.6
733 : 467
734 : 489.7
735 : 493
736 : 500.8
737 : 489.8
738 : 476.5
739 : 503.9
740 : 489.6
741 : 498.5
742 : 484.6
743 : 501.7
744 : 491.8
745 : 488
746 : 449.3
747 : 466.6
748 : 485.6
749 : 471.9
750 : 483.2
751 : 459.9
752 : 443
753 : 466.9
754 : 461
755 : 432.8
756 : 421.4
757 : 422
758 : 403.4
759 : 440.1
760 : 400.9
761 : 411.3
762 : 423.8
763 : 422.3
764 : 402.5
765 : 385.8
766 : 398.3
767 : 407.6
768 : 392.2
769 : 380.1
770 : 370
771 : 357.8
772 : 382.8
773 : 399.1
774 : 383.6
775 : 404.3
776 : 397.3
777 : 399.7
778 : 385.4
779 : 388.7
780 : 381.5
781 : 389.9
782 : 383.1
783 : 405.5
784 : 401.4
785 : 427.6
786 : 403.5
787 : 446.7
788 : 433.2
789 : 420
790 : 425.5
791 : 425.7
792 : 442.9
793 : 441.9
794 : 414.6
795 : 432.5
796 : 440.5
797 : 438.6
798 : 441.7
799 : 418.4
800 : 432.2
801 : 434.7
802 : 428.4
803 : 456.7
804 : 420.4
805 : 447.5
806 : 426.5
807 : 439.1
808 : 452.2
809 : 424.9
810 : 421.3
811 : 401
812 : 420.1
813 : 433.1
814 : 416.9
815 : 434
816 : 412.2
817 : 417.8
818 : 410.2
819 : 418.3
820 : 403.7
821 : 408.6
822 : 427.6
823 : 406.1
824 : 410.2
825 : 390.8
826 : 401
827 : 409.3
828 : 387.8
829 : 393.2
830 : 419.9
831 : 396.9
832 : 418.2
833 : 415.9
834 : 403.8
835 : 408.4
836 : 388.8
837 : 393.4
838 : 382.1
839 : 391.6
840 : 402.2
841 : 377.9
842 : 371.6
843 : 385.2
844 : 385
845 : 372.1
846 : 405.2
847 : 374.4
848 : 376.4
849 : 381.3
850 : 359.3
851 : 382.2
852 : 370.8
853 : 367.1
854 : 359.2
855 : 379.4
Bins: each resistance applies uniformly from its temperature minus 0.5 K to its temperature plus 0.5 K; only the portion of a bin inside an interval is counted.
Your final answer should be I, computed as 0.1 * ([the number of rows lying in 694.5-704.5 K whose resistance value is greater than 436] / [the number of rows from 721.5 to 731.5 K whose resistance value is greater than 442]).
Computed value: 0.100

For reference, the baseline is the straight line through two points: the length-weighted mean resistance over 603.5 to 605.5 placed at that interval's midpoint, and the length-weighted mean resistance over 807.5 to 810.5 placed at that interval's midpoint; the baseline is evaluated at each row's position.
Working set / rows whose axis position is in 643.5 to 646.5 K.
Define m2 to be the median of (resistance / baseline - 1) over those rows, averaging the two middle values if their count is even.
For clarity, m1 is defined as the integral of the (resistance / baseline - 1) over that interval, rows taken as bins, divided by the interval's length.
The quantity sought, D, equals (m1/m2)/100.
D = 0.0093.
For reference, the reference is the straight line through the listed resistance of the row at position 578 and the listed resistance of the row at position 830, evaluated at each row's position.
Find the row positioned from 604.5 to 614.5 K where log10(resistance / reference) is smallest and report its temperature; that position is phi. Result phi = 605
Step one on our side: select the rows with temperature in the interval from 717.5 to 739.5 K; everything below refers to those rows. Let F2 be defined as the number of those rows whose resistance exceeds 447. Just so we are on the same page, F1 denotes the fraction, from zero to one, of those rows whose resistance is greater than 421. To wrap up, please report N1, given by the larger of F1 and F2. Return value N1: 22.0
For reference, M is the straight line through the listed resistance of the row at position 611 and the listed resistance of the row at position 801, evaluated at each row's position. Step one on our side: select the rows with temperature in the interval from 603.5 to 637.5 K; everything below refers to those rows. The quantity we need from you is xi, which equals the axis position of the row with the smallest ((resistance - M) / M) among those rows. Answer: 624 K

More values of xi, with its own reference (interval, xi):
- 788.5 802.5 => 794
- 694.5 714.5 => 702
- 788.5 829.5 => 828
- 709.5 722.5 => 717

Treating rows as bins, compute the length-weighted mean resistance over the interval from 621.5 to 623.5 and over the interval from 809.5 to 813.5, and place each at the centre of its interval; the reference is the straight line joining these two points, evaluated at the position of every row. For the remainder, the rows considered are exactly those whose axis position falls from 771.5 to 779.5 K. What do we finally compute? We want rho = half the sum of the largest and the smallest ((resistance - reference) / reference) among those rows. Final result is -0.08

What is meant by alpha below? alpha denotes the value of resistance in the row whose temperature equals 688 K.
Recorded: 460.1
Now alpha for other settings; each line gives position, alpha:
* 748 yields 485.6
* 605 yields 441.7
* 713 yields 496.1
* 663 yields 464.3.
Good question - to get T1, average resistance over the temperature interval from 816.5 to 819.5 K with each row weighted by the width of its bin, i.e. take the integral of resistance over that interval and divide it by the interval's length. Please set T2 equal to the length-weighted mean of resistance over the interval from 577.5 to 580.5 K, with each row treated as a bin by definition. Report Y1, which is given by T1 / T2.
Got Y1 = 0.96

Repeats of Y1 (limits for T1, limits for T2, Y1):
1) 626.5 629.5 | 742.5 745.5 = 0.94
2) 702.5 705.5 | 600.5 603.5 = 1.03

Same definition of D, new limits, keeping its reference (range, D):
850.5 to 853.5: 0.0096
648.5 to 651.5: 0.0093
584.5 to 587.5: 0.0083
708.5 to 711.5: 0.0106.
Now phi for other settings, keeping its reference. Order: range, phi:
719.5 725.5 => 720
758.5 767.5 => 765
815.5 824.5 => 820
